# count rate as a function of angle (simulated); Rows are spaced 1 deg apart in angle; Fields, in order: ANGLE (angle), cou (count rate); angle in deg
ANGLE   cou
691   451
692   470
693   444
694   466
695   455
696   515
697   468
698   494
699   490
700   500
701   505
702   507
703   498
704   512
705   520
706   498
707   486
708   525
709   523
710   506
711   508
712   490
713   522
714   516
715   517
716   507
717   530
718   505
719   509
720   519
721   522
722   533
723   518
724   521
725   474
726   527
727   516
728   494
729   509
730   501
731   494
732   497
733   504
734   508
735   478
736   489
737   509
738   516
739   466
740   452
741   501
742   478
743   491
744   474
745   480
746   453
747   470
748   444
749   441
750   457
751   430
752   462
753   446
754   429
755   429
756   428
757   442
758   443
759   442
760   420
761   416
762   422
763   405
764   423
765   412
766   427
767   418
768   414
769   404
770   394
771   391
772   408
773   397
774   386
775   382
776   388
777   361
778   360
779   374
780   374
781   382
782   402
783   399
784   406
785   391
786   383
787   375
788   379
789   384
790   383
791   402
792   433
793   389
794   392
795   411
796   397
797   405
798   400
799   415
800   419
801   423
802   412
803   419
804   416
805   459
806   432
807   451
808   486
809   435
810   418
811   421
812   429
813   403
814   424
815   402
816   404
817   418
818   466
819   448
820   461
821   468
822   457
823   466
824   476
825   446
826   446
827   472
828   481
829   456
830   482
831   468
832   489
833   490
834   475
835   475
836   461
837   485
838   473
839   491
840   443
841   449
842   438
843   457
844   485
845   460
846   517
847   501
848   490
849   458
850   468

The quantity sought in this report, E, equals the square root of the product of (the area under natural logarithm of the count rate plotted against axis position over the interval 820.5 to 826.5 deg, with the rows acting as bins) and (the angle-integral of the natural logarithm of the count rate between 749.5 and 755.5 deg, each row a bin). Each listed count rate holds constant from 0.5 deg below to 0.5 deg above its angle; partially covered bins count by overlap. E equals 36.7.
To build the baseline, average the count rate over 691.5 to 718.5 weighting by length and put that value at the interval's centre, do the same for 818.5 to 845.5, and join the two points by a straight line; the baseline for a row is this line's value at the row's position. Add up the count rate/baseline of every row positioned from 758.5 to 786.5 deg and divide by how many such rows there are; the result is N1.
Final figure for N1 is 0.83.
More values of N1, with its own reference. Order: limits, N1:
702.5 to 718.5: 1.03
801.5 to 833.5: 0.95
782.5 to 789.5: 0.81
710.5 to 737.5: 1.03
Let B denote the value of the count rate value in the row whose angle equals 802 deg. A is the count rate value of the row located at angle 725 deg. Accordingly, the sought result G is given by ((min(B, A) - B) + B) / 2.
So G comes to 206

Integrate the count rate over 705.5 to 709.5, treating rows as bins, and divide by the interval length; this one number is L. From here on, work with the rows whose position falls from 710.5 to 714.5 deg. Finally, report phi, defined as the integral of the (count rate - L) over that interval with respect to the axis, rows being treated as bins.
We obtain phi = 4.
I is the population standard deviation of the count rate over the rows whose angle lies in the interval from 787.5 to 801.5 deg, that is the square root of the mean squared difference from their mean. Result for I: 15.7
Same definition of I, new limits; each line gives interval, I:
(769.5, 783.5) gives 14.0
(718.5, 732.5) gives 15.4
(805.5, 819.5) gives 23.6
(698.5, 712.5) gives 11.8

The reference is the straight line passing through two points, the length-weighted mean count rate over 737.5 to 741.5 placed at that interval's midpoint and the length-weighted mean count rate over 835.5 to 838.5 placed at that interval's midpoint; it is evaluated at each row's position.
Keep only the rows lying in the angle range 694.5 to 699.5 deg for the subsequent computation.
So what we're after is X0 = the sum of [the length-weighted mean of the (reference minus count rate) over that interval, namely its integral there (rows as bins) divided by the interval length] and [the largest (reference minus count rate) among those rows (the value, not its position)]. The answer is 38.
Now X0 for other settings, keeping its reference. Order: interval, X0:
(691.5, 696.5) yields 64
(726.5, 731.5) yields -27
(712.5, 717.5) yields -53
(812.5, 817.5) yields 139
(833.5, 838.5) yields 11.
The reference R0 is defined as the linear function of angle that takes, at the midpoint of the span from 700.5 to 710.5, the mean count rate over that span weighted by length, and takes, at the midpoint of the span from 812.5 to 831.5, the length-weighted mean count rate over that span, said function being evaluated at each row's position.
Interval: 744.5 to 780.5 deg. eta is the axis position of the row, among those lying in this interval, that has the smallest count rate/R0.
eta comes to 778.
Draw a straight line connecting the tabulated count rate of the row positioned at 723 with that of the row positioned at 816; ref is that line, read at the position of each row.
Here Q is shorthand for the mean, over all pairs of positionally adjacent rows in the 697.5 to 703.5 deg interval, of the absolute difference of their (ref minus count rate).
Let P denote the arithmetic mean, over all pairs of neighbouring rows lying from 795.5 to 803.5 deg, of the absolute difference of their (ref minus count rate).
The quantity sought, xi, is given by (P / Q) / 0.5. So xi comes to 2.64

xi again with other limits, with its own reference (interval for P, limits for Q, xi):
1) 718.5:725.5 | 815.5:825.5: 1.68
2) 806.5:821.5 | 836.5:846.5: 1.65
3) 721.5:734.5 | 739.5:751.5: 1.60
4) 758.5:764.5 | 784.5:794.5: 1.90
